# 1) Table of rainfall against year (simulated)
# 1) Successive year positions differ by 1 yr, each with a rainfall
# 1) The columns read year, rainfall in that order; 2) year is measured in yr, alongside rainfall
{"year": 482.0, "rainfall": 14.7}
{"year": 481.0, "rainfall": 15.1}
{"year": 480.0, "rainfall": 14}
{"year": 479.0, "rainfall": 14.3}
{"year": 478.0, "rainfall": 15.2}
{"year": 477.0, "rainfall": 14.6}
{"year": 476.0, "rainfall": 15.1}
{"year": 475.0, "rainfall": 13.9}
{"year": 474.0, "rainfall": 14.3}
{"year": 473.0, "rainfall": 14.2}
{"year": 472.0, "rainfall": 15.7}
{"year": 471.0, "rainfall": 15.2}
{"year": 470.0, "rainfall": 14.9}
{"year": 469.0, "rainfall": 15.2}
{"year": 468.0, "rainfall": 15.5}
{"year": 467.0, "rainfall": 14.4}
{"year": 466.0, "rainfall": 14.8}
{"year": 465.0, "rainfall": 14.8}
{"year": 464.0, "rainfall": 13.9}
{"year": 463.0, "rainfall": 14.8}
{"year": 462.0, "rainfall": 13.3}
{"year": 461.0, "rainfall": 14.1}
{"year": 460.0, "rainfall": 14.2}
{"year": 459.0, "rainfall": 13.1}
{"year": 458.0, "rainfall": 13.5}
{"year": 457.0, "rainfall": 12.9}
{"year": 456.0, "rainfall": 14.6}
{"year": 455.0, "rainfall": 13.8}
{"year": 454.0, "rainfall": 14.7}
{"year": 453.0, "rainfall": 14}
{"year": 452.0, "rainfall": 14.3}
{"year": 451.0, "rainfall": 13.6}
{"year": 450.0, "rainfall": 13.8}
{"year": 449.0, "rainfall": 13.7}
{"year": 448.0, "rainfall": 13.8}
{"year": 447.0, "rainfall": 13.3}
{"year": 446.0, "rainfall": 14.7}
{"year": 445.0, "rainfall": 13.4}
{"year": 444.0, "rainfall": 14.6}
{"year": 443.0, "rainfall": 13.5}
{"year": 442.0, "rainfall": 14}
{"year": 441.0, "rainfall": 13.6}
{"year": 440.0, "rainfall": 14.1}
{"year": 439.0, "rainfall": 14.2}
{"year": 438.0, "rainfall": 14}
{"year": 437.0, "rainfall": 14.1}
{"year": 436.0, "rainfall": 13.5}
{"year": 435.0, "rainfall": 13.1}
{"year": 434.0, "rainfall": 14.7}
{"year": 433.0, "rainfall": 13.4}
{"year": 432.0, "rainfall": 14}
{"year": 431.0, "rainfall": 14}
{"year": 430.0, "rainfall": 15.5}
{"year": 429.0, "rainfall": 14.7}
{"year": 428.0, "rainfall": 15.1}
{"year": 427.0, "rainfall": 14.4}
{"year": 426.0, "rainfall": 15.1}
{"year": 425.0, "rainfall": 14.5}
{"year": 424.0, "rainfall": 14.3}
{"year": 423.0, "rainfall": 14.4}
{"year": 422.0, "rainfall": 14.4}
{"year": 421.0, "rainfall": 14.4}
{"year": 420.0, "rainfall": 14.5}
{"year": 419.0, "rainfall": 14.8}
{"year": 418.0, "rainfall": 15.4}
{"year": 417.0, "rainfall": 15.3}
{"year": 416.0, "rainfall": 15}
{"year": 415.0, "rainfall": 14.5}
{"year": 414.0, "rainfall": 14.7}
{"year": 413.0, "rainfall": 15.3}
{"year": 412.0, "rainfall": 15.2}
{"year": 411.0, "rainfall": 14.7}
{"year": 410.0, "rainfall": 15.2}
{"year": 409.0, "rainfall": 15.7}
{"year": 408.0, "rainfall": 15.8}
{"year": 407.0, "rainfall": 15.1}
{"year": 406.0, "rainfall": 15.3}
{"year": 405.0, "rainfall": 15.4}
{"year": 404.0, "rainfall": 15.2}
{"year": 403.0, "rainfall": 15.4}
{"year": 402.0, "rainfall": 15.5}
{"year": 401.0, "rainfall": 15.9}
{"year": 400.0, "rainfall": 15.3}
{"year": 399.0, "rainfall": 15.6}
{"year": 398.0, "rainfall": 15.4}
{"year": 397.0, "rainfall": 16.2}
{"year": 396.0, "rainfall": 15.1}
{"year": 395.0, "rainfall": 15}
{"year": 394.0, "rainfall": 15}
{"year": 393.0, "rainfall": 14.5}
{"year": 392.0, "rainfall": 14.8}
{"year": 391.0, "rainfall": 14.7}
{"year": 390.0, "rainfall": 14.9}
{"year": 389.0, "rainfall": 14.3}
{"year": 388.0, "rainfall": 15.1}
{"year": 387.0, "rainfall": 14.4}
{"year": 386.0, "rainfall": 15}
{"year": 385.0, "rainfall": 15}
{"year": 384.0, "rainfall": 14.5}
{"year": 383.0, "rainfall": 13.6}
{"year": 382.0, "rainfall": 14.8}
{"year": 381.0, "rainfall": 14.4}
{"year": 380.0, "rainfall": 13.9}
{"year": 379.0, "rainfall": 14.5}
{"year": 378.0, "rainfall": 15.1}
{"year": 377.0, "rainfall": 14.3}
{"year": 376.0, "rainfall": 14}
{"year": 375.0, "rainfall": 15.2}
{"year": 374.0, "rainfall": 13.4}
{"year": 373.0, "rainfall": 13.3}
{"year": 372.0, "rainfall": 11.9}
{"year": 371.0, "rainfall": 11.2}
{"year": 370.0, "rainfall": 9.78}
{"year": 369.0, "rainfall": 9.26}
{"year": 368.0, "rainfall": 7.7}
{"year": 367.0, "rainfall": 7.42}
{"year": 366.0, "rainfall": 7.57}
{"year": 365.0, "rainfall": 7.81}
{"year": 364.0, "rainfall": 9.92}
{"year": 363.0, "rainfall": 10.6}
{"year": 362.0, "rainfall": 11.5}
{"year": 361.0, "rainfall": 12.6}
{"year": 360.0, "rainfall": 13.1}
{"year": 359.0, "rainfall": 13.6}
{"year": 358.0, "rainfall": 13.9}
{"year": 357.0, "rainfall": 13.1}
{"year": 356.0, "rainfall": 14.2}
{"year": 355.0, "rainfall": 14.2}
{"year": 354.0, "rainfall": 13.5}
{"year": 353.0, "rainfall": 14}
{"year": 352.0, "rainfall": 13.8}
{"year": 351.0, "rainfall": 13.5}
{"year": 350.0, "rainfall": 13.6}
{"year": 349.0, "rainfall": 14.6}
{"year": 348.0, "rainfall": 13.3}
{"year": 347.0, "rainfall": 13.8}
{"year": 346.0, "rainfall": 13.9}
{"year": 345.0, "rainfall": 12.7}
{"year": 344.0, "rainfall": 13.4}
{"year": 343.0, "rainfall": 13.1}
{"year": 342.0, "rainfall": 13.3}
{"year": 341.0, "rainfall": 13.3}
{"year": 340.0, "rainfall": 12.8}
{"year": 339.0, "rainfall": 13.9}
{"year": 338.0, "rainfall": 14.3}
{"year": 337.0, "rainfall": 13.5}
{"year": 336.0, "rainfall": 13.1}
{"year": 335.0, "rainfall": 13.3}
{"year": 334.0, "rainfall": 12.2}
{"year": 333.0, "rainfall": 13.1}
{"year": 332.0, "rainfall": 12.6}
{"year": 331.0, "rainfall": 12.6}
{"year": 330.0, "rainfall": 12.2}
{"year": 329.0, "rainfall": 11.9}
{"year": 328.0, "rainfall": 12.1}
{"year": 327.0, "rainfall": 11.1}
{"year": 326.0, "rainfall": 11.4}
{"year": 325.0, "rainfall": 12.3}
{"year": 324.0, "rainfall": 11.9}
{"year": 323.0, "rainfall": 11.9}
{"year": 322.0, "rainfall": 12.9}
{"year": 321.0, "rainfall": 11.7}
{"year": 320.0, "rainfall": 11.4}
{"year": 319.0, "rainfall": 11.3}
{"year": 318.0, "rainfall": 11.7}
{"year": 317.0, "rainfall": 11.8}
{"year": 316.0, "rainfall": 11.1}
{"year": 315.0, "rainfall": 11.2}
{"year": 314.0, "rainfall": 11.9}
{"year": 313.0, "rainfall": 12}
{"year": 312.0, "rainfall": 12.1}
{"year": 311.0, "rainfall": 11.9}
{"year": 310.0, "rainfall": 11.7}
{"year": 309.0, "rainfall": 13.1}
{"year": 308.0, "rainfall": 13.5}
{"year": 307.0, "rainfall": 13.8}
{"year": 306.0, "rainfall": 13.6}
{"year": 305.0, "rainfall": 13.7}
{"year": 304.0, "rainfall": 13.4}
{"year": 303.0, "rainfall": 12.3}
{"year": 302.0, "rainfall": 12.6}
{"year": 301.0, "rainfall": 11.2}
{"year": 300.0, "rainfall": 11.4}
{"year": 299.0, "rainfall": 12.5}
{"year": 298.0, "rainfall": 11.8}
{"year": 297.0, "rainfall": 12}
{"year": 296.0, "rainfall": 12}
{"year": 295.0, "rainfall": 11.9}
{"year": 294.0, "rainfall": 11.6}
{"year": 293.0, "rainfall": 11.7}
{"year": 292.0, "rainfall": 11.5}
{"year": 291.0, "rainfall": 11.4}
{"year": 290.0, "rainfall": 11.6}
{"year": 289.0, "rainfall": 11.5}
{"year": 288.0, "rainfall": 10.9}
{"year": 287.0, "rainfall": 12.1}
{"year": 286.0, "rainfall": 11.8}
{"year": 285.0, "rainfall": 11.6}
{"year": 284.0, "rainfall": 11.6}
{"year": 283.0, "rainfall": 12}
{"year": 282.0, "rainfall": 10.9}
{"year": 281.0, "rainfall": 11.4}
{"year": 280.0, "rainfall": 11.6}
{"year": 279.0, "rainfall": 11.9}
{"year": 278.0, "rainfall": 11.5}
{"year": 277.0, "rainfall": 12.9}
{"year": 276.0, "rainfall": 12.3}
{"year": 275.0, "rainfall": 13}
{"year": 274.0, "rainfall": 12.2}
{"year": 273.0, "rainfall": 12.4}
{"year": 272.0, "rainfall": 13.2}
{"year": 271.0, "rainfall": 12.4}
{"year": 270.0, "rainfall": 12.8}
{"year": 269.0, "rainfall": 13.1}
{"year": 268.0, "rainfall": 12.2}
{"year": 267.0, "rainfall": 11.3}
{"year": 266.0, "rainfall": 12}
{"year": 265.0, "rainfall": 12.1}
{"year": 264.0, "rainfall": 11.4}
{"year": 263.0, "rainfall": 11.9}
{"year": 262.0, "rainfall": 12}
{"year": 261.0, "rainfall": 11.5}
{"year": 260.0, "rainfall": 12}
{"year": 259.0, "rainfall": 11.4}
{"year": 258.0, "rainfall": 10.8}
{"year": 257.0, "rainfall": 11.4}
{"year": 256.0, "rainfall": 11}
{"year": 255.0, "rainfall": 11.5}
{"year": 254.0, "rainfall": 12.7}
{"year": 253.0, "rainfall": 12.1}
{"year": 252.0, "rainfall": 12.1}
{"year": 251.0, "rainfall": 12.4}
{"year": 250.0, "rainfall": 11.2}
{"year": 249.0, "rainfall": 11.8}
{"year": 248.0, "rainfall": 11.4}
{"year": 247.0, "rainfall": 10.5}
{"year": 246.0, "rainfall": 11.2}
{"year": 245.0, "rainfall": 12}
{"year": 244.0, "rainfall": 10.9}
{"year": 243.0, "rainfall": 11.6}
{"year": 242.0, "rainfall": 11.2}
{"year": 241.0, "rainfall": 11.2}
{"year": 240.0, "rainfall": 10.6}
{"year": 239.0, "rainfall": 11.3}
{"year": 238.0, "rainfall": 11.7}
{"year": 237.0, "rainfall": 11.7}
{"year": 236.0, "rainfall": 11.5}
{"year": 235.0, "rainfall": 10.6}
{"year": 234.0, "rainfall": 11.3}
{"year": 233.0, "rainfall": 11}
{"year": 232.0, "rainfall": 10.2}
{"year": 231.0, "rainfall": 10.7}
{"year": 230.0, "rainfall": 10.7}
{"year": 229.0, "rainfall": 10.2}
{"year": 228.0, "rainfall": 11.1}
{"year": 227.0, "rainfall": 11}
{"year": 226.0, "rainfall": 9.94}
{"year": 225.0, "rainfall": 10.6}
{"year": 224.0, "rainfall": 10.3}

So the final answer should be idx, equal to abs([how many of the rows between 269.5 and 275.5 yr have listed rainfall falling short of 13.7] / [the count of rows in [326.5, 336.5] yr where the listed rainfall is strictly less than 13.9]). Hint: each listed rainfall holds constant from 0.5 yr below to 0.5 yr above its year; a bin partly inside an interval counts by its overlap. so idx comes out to 0.60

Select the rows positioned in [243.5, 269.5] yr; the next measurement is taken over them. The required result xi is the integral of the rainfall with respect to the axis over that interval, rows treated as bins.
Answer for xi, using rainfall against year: 304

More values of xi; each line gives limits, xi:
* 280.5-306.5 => 310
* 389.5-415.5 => 395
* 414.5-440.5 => 375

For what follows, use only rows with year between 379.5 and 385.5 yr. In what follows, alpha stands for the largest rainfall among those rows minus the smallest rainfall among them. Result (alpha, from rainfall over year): 1.40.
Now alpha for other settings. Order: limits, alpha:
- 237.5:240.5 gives 1.10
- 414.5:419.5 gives 0.90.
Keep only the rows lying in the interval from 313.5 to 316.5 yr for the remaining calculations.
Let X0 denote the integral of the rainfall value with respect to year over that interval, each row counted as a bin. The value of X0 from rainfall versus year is 34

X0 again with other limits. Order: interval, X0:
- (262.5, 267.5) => 59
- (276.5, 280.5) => 48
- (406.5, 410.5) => 62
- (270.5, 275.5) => 63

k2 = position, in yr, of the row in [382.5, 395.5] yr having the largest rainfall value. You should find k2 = 388.0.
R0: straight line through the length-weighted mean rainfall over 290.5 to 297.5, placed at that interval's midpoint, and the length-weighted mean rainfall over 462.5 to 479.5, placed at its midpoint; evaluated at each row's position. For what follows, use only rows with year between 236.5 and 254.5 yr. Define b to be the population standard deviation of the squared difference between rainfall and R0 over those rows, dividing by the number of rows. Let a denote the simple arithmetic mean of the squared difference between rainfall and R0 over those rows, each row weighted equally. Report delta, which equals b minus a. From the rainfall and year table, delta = 0.04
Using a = 0.69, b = 0.73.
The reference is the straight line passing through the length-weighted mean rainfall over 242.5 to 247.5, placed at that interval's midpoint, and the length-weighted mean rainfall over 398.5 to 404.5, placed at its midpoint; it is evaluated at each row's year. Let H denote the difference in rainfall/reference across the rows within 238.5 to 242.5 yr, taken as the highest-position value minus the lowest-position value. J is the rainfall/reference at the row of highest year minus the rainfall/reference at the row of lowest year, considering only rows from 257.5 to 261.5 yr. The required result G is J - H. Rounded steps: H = -0.016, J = 0.053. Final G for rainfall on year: 0.070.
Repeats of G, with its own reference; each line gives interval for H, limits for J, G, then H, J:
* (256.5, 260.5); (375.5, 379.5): -0.016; 0.045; 0.028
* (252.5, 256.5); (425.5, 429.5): 0.073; -0.103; -0.029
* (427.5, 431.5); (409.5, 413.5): 0.074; -0.072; 0.001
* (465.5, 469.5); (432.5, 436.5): -0.017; 0.019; 0.002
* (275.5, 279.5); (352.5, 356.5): 0.048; -0.040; 0.008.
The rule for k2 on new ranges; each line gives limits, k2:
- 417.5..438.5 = 430.0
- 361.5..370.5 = 362.0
